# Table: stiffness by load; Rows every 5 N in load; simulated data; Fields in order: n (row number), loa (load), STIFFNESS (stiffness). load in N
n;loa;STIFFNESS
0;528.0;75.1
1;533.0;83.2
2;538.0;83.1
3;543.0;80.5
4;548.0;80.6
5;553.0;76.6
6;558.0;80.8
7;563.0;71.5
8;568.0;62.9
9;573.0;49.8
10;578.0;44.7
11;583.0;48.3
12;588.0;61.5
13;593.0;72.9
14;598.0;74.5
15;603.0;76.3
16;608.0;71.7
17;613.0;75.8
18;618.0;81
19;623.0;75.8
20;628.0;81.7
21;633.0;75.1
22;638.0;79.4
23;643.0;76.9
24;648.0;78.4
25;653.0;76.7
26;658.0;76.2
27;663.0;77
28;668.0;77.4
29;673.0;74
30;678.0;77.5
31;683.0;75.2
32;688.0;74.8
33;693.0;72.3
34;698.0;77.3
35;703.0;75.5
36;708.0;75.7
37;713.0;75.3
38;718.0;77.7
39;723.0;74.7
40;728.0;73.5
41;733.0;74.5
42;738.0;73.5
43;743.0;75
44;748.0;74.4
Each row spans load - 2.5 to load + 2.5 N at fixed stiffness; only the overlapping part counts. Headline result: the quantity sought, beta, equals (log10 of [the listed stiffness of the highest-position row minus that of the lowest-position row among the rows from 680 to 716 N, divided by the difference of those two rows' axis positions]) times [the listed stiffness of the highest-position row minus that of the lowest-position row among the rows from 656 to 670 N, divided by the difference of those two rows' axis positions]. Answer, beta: -0.30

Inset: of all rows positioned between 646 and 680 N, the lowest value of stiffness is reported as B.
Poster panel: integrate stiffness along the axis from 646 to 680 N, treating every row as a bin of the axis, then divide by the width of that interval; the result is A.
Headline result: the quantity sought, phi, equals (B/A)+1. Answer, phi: 1.96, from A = 76.7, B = 74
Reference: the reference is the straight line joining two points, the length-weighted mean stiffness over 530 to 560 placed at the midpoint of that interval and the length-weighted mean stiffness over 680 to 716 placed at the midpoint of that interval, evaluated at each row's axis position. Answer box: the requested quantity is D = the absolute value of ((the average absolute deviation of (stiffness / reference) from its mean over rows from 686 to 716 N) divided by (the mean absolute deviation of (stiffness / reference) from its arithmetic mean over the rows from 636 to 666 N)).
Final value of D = 1.7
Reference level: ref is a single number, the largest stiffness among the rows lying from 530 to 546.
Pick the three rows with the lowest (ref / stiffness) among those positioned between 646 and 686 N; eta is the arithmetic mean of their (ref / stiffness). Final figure 1.07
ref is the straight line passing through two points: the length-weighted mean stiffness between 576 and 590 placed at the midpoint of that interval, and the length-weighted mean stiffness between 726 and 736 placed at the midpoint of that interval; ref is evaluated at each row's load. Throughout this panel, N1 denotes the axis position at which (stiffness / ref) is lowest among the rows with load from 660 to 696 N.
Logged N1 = 693.0 N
